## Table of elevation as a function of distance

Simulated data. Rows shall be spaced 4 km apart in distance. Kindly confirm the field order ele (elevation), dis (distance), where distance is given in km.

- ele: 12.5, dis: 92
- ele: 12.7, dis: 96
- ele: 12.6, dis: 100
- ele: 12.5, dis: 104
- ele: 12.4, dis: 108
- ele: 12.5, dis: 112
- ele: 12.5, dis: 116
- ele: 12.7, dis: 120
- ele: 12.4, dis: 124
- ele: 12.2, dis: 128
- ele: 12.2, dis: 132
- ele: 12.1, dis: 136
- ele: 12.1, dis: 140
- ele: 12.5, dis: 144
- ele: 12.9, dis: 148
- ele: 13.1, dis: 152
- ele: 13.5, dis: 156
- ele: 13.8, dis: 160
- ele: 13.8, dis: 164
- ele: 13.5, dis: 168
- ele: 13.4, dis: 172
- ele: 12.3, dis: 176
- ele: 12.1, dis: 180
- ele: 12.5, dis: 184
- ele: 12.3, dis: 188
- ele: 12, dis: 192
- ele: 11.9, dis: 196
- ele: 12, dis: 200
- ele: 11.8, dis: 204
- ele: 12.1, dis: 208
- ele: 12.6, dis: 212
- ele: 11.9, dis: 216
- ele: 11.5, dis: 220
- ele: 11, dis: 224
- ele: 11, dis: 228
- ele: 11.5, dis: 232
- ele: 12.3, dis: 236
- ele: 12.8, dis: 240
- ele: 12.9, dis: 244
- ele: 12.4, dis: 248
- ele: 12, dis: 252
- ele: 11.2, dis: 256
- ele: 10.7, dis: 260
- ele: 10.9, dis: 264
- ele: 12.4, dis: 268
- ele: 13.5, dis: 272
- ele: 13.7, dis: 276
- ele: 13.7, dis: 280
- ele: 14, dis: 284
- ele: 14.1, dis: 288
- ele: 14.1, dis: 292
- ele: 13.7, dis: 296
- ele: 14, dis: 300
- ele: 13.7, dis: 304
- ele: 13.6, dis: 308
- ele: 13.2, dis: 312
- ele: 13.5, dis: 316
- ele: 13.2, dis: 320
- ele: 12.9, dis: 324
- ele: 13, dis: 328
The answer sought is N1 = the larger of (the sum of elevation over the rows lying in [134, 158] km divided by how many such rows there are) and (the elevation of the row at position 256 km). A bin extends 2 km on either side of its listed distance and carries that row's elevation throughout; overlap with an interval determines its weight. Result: 12.7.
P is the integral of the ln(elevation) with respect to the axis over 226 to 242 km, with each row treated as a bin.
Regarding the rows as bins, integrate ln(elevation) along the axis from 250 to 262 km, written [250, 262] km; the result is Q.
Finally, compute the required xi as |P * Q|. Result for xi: 1152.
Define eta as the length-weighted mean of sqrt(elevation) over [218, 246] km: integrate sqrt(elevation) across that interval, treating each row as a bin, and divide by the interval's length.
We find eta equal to 3.44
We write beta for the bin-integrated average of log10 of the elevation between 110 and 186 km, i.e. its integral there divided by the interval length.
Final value 1.10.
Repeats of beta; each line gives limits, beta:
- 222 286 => 1.09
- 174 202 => 1.08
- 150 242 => 1.09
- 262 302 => 1.13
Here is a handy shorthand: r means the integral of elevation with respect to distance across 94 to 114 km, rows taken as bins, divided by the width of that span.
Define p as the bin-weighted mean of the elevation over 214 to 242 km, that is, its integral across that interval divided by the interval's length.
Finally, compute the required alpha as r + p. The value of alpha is 24.3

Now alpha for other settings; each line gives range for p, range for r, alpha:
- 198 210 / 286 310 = 25.8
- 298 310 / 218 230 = 24.9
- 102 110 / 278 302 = 26.4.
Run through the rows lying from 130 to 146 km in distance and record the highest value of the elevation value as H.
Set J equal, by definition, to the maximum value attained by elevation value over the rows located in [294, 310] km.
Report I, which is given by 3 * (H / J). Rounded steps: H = 12.5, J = 14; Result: 2.68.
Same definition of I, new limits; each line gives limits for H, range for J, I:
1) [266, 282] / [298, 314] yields 2.94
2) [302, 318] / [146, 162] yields 2.98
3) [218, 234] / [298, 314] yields 2.46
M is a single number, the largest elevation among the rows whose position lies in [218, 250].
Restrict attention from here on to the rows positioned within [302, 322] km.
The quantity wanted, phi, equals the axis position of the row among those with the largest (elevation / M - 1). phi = 304 km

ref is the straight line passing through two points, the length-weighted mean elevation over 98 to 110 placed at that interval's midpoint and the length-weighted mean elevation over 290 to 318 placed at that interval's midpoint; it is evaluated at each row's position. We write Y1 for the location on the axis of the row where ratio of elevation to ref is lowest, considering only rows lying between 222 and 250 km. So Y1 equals 228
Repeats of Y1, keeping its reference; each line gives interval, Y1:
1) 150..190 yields 180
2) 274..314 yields 312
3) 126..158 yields 140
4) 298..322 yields 320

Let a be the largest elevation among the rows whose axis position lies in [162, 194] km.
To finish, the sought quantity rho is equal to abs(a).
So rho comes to 13.8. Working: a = 13.8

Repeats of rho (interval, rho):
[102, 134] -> 12.7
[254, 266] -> 11.2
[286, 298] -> 14.1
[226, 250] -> 12.9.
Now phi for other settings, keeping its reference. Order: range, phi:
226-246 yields 244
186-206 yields 188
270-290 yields 288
